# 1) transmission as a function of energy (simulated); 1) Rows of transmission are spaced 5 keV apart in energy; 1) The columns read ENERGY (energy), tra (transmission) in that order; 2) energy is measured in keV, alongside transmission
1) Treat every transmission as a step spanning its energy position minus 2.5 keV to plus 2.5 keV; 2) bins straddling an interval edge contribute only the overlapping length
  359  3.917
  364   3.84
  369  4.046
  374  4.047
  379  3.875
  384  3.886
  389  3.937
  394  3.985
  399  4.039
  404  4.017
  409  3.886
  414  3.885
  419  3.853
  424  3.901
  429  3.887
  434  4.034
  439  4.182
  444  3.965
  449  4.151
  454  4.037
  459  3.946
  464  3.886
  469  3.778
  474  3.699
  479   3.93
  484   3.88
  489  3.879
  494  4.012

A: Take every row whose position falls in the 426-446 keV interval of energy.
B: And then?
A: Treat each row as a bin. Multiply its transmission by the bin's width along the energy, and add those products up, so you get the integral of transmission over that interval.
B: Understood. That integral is 80.3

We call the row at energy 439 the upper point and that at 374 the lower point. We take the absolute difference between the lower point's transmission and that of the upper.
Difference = 0.135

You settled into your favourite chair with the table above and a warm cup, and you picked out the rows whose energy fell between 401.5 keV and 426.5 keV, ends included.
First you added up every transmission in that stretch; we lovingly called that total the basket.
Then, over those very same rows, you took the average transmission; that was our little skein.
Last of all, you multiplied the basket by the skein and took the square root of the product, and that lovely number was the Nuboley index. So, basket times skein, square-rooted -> 8.74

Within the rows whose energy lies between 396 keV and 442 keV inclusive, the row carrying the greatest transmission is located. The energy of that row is 439 keV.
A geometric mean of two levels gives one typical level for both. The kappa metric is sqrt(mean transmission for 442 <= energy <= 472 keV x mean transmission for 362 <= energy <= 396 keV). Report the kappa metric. 3.95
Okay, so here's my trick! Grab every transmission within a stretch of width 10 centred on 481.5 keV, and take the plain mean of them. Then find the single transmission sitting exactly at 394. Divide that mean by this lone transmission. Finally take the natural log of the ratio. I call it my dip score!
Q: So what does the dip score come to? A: -0.020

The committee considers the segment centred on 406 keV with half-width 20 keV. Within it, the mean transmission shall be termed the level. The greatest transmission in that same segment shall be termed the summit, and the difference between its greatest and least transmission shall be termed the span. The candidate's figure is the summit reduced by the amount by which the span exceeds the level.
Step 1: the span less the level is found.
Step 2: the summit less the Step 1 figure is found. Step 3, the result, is 7.79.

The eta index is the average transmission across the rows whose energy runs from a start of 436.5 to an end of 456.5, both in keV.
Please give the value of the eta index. 4.08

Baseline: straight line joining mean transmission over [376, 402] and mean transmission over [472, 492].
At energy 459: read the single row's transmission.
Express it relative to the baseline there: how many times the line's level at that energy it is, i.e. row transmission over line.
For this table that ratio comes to 1.02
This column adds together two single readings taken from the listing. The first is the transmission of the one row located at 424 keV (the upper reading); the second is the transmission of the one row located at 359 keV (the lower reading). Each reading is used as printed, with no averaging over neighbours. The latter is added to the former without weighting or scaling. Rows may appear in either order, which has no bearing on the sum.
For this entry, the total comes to 7.82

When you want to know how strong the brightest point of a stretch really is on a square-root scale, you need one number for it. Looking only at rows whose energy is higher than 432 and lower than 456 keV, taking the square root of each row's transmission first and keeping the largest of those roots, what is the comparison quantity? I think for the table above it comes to 2.04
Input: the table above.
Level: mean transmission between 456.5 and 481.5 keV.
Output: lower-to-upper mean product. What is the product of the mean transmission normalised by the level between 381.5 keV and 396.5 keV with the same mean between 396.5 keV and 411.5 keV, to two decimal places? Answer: 1.06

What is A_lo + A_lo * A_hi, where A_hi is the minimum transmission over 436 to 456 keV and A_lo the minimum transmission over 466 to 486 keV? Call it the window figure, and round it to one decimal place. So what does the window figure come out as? 18.4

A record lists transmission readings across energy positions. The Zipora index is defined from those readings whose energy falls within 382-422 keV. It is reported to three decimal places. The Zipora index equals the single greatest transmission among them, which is 4.039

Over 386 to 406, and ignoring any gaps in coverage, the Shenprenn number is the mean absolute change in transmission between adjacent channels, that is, 0.04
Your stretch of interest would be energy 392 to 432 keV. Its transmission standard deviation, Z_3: 0.07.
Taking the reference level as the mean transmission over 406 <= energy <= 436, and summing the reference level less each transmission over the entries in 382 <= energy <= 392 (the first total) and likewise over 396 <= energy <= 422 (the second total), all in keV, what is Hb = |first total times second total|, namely 0.00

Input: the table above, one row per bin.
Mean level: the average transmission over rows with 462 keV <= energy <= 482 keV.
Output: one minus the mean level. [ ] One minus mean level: -2.823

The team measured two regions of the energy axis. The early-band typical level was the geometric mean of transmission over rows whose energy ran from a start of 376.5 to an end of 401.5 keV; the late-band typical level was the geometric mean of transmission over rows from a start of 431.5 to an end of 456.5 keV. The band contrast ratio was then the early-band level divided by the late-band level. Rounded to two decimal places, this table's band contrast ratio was 0.97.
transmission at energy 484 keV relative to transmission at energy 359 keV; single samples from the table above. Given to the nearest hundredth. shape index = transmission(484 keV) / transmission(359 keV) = 0.99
